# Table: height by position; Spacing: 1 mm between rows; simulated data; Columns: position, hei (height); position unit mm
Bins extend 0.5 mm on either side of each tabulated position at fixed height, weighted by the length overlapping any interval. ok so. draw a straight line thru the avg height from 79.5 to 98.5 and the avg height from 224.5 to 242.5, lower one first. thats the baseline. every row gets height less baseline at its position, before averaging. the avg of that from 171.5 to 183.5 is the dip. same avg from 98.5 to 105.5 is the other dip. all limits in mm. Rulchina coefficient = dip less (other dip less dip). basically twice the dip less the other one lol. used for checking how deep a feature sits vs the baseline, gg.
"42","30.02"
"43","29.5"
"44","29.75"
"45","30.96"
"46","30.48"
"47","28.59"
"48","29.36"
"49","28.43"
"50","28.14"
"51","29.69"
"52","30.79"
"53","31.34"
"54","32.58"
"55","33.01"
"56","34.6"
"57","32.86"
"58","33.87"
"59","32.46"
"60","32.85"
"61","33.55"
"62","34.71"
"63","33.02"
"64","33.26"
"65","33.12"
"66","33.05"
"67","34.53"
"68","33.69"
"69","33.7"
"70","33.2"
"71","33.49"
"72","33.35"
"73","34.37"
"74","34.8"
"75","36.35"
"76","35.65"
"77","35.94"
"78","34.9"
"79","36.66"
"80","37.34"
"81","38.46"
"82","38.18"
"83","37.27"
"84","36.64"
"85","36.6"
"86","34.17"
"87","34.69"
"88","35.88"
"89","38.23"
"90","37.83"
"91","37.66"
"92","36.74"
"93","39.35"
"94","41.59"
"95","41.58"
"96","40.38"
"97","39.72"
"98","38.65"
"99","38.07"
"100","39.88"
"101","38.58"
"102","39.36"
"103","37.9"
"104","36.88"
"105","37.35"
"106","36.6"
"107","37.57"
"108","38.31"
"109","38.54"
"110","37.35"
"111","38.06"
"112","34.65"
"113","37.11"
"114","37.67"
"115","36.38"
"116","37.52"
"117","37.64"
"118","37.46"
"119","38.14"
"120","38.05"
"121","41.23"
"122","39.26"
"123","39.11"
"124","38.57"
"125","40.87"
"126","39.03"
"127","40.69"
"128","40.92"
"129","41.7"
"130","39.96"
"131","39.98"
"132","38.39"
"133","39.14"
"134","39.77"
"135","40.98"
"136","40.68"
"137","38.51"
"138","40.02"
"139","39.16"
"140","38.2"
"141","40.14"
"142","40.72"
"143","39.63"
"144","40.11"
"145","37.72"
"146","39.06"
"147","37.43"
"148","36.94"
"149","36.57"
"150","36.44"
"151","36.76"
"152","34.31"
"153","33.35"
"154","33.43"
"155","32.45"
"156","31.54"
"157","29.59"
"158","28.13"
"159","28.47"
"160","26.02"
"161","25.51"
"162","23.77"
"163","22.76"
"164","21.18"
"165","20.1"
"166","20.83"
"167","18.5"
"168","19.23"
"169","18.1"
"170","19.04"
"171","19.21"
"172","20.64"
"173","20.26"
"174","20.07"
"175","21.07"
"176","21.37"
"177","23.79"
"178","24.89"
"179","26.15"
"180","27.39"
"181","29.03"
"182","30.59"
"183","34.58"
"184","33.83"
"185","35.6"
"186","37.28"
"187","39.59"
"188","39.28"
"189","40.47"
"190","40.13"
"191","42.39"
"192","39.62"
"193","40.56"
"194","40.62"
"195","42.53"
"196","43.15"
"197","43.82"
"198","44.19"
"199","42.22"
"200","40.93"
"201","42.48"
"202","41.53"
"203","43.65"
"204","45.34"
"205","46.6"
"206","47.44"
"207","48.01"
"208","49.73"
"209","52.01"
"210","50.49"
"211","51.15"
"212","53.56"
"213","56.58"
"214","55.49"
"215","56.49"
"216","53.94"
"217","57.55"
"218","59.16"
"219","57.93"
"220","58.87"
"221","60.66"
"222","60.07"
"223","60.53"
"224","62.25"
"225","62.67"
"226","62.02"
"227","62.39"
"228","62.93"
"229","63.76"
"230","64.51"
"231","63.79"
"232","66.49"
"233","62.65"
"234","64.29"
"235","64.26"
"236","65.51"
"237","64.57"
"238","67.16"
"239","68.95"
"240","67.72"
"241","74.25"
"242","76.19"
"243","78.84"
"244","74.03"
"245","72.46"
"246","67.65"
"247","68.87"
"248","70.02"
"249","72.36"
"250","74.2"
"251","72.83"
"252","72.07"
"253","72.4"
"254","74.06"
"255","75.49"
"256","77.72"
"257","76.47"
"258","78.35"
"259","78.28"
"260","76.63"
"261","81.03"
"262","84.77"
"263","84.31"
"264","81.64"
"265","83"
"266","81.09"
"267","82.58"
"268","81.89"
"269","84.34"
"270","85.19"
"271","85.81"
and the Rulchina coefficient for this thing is -58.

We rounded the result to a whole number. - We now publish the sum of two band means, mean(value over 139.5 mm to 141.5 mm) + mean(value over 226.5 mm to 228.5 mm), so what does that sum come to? 102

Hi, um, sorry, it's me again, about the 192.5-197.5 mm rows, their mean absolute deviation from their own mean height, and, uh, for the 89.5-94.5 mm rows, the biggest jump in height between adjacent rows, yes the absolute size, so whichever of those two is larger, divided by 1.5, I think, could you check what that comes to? 1.74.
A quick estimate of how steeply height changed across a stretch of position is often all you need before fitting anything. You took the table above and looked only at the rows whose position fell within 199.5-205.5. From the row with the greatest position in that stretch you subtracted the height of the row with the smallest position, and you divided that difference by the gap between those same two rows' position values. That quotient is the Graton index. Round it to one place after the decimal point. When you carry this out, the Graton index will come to 1.1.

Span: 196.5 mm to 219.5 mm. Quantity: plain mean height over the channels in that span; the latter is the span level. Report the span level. 50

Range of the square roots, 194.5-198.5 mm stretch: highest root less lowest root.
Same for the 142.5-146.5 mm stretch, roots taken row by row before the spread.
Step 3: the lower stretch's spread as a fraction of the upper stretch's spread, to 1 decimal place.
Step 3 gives 1.5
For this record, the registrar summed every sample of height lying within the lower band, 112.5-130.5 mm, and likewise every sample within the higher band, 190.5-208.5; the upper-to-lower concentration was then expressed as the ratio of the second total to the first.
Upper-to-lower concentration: 1.1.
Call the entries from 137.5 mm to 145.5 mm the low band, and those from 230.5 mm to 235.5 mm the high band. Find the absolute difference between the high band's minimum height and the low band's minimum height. 25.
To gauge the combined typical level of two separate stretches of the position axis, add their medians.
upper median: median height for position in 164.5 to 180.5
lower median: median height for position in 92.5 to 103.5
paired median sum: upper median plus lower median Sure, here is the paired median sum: 60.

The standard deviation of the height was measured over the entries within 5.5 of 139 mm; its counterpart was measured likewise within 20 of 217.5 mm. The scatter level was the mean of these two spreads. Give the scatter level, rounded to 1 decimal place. 4.4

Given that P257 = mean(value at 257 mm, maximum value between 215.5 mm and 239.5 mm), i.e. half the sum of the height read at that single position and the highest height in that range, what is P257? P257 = 73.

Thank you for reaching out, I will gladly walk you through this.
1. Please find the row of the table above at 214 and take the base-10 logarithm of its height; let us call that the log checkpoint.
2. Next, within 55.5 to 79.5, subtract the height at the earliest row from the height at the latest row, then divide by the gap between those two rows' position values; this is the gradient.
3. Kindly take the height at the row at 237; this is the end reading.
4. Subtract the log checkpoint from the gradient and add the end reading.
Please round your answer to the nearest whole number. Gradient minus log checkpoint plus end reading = 63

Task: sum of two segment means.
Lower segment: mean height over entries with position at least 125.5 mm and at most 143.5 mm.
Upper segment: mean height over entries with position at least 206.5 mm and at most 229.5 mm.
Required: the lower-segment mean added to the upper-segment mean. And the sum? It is 97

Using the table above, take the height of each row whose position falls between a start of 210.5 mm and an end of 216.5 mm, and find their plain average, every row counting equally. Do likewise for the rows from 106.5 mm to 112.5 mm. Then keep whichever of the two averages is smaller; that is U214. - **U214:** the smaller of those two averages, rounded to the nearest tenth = 37.4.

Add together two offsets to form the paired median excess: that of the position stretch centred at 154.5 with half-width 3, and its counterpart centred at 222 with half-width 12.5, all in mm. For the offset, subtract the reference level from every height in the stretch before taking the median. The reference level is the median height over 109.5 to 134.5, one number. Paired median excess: 16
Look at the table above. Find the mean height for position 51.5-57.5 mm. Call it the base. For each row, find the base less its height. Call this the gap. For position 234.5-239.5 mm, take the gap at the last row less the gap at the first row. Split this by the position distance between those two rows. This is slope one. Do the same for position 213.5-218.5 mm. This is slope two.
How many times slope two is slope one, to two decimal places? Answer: 1.28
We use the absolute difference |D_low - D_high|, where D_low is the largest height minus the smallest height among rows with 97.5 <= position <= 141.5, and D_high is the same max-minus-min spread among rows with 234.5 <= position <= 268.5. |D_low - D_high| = 13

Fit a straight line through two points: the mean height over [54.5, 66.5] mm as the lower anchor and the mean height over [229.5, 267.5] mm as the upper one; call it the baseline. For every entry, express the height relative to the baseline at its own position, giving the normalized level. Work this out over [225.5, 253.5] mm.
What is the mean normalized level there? 0.96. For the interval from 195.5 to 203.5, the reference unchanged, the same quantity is 0.68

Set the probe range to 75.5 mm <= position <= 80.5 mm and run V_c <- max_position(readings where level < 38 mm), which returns 80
